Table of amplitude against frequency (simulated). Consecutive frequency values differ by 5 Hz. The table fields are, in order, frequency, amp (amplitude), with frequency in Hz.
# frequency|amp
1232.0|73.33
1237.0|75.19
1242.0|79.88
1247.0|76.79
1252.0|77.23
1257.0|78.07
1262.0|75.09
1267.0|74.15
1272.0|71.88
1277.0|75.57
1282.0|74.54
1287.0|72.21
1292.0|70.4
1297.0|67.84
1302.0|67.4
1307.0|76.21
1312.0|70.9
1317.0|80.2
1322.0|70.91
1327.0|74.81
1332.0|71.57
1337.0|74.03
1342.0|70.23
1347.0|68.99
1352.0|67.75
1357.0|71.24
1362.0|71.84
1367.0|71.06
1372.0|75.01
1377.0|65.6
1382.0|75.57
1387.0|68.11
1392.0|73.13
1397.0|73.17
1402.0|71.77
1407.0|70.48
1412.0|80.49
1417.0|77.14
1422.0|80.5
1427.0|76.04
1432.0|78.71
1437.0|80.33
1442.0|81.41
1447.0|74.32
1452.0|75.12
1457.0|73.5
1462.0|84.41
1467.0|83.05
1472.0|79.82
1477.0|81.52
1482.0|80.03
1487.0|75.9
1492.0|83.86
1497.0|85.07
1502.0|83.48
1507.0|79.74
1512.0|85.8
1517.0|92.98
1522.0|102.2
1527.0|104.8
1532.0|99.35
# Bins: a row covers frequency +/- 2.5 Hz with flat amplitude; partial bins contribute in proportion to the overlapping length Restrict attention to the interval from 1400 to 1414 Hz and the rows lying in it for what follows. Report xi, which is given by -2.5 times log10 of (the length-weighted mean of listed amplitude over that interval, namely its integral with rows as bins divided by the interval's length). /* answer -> -4.67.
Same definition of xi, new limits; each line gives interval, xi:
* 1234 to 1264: -4.72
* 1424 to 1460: -4.72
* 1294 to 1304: -4.58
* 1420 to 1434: -4.73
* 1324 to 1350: -4.64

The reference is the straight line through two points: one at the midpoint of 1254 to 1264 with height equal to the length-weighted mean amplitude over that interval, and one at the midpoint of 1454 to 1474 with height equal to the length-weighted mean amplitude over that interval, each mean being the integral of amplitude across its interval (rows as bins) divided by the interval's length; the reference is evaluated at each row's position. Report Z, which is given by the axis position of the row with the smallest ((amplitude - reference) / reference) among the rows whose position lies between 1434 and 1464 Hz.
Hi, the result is 1457.0 Hz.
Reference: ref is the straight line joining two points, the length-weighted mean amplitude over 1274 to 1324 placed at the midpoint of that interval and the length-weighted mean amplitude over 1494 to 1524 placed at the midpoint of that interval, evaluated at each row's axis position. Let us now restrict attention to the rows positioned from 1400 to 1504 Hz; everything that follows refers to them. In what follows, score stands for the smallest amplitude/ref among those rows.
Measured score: 0.87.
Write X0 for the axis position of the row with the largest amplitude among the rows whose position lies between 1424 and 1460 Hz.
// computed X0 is 1442.0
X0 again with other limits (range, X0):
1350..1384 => 1382.0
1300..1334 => 1317.0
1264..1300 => 1277.0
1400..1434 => 1422.0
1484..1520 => 1517.0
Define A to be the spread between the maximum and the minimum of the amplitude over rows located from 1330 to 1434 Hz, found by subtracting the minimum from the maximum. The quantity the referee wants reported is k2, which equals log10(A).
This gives 1.17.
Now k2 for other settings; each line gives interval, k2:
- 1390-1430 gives 1.00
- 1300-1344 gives 1.11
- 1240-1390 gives 1.16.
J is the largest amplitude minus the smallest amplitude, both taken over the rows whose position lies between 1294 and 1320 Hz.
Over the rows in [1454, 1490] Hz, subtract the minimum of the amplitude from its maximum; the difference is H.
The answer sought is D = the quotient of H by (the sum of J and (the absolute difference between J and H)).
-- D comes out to 0.7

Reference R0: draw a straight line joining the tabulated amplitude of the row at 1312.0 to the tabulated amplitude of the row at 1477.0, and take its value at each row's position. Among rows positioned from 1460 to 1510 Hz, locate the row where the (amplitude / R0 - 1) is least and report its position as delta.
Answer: 1487.0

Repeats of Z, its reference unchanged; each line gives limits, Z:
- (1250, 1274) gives 1272.0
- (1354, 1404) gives 1377.0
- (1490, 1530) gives 1507.0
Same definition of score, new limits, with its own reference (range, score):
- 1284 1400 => 0.84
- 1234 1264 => 1.07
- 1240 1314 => 0.93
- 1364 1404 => 0.84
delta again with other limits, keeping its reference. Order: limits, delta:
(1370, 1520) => 1377.0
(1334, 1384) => 1377.0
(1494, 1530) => 1507.0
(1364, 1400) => 1377.0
